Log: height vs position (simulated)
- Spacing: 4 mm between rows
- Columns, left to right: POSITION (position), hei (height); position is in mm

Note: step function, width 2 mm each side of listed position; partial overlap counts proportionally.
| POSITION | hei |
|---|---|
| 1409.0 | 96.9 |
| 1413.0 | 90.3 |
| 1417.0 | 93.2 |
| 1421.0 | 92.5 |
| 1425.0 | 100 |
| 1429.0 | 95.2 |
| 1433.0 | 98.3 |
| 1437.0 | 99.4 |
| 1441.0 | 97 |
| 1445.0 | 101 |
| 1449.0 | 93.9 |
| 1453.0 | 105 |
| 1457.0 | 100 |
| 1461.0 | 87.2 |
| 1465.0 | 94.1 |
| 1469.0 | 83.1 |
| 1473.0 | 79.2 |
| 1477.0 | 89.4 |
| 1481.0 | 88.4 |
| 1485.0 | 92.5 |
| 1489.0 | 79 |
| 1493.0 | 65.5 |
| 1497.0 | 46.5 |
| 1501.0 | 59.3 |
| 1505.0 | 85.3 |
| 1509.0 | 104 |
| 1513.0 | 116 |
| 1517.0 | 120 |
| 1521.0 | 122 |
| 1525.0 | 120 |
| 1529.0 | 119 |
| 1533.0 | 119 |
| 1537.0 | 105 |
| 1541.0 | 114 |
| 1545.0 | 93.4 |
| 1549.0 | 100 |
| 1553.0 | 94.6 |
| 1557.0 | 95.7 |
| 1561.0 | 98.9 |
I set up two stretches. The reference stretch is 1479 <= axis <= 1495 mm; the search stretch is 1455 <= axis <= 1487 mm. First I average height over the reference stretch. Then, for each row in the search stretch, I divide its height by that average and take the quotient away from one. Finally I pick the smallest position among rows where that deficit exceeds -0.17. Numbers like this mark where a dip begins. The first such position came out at 1461.0 mm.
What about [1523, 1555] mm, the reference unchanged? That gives 1545.0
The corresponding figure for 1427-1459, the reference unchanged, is 1449.0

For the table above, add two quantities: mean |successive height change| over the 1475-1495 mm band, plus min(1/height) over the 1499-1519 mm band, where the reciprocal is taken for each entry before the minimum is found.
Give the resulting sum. 8.0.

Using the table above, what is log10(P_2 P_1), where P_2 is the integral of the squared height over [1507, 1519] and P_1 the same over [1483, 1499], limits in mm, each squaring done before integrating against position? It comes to 10.1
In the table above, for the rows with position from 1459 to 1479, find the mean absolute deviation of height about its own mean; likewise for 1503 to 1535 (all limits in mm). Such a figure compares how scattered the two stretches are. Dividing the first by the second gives 0.47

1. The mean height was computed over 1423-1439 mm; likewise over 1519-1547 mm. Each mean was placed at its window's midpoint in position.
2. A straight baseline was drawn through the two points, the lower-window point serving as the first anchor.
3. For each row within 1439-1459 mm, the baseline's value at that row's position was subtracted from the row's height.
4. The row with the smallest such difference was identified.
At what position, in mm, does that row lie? 1449.0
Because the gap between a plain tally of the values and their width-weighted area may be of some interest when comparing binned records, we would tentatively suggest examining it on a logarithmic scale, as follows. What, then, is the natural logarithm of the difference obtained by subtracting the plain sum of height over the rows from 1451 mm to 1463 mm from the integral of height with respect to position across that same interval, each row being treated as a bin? 6.8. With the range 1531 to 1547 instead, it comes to 7.2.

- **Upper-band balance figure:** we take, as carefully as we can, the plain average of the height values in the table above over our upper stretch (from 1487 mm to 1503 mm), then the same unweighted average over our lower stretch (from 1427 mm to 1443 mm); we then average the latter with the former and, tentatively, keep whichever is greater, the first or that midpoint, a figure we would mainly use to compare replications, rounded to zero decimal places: 80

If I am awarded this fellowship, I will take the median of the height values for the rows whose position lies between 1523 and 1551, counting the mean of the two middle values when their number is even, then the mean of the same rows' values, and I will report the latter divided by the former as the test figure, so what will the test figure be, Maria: 0.97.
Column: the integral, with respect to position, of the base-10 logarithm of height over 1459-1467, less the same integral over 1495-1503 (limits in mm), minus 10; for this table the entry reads -8.1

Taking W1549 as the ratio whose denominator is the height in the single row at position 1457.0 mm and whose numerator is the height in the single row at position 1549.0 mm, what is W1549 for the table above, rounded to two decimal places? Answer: 1.00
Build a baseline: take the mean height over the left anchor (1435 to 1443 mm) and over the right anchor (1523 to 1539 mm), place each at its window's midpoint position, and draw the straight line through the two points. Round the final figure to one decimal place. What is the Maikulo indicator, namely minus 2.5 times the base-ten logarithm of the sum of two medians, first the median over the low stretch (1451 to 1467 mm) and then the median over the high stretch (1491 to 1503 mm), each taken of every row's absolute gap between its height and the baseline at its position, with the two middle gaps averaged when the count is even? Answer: -4.4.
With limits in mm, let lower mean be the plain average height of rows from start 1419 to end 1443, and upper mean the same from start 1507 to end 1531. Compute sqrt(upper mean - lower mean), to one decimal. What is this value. 4.4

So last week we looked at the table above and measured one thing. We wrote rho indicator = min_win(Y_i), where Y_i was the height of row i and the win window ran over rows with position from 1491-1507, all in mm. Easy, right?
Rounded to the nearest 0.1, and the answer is 46.5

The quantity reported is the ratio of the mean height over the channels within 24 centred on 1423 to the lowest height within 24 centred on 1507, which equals 2.0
